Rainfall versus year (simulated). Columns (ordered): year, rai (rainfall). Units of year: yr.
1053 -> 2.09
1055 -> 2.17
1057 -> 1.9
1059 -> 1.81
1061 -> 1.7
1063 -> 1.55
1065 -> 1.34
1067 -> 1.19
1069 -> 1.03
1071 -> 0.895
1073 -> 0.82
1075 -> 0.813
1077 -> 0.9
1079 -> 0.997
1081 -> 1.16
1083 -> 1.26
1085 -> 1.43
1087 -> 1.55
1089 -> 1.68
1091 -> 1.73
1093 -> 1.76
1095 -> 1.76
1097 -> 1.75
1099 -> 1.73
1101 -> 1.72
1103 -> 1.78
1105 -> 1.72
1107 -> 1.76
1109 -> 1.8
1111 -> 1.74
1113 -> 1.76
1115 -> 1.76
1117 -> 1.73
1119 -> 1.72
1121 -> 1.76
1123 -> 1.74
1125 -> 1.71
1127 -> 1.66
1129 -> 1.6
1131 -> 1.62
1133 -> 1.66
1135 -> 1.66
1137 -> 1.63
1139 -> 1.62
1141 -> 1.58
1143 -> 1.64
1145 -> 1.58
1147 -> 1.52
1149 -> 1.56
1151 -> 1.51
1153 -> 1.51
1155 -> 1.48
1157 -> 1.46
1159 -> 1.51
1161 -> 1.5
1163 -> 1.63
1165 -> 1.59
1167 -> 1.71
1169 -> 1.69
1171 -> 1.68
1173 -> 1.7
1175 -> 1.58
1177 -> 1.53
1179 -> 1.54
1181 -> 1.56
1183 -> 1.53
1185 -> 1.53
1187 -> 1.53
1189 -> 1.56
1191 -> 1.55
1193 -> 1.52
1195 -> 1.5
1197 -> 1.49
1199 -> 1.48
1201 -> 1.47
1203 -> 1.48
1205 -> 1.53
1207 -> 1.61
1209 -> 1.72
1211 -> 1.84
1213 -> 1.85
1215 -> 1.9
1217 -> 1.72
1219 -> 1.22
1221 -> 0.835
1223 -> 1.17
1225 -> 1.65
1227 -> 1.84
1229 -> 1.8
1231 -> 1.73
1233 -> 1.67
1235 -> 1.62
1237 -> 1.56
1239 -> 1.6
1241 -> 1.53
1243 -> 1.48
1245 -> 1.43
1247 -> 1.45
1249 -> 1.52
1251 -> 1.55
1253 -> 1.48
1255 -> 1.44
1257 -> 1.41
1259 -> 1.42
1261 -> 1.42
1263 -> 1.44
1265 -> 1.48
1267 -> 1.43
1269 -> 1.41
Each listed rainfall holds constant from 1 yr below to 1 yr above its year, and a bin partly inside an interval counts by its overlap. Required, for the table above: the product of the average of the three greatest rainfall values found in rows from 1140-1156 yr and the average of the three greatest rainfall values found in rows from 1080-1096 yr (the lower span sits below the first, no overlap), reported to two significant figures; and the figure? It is 2.8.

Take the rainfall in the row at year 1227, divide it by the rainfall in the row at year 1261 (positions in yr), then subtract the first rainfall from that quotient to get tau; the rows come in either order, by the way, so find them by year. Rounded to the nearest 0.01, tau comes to -0.54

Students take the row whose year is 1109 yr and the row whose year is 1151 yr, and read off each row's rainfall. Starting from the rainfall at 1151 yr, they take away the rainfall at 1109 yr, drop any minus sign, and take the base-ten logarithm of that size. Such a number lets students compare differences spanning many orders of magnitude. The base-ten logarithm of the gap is -0.54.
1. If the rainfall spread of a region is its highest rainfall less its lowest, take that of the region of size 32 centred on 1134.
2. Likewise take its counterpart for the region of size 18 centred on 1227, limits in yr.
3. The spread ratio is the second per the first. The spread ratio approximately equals 4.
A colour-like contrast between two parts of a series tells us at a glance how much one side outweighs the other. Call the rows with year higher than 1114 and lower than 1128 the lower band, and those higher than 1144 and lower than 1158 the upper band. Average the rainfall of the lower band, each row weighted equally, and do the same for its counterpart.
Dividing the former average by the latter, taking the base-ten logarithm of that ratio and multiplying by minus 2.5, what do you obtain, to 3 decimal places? -0.140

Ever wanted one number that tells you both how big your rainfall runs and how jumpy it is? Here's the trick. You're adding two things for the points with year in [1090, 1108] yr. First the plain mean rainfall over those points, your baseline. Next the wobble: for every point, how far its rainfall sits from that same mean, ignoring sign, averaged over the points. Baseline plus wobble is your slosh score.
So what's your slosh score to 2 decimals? 1.76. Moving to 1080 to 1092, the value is 1.65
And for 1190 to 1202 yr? 1.52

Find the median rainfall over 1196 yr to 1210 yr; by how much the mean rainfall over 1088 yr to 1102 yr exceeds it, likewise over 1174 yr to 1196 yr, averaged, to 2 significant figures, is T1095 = 0.15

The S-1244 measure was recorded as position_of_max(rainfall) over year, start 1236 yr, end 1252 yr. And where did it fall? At 1239 yr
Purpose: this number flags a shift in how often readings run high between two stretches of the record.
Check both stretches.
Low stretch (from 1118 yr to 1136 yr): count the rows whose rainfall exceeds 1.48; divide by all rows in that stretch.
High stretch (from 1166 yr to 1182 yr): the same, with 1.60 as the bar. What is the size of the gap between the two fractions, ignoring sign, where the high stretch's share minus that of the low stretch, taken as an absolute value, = 0.50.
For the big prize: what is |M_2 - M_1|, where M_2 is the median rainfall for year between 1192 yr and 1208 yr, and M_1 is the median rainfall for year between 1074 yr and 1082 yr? 0.55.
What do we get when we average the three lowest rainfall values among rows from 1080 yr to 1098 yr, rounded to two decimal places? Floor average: 1.28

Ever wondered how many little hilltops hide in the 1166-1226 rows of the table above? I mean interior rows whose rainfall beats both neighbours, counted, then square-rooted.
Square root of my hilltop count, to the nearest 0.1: 2.0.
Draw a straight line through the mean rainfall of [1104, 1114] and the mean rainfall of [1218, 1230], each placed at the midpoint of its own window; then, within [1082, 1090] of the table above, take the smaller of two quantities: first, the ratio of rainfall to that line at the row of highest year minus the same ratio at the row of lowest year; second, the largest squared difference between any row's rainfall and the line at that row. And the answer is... 0.24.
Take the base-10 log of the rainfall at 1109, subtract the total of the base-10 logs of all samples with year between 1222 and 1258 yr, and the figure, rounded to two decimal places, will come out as -3.14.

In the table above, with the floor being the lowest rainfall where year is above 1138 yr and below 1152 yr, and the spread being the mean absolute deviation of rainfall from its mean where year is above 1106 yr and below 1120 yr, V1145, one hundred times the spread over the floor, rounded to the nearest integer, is 1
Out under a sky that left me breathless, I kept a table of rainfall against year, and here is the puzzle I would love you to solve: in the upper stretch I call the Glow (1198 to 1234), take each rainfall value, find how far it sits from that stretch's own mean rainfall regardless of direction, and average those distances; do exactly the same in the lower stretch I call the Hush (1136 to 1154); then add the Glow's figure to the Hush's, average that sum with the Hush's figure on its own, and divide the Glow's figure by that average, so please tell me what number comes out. 1.4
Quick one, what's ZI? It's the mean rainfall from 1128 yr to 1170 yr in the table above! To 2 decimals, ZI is 1.58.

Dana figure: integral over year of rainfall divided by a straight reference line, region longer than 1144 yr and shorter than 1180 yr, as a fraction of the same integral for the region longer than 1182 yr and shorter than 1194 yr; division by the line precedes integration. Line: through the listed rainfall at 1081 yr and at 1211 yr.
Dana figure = 3.3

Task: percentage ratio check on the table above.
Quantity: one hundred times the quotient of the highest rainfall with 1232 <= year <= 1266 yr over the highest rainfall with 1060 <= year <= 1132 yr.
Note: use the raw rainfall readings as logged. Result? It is 93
